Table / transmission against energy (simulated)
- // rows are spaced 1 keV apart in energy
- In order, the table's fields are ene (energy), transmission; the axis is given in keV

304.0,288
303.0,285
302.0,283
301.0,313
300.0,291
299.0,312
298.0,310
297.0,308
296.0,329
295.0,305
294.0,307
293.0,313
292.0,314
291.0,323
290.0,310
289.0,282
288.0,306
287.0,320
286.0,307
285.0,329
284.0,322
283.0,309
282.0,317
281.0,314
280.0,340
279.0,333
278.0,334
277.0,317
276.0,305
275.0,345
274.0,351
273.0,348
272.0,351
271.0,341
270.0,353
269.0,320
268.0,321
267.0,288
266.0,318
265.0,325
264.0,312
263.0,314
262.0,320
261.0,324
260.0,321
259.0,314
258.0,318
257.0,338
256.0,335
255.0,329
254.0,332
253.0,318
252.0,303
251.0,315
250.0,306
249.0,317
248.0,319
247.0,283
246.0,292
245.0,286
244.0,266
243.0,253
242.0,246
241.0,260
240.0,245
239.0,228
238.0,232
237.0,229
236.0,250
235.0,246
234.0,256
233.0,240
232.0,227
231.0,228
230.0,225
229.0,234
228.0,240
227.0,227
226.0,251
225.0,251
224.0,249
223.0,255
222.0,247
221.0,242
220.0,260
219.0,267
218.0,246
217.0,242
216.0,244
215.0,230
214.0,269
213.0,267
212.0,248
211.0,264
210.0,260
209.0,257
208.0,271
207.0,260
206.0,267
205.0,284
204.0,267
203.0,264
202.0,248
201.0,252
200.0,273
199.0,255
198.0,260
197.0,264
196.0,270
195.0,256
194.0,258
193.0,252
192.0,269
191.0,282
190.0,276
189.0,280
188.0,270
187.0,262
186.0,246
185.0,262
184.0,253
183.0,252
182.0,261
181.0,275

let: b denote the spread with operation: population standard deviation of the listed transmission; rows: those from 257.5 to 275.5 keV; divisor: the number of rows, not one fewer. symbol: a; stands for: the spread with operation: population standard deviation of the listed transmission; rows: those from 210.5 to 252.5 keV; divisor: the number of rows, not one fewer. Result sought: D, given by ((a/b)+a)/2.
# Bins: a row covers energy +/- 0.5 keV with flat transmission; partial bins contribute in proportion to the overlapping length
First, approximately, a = 26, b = 17.0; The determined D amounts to 13.6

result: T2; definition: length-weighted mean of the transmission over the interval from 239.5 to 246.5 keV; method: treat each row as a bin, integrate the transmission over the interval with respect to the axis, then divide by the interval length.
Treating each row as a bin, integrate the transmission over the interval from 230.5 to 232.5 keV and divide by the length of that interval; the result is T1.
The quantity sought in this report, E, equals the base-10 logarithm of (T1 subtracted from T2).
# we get 1.56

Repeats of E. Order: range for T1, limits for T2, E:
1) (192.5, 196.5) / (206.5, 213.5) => 0.30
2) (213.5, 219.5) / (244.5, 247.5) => 1.57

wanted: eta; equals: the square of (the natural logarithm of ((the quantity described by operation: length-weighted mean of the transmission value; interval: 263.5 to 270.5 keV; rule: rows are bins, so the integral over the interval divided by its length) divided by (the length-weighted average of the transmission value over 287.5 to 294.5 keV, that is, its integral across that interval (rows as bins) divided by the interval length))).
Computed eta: 0.00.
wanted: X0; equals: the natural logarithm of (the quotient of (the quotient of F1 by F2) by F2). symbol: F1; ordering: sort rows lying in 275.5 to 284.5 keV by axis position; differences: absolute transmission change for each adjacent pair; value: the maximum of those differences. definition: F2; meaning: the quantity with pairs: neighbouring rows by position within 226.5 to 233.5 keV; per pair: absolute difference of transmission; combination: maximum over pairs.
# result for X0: -1.9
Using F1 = 26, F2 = 13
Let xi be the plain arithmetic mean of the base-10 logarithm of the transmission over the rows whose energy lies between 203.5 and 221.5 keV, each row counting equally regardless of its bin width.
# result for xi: 2.41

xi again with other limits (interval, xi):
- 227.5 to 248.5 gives 2.40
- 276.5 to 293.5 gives 2.50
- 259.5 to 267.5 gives 2.50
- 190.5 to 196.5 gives 2.42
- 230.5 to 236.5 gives 2.38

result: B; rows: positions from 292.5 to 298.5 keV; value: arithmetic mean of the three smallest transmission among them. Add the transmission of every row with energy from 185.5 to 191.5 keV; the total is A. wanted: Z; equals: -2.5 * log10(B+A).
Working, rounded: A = 1616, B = 307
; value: -8.21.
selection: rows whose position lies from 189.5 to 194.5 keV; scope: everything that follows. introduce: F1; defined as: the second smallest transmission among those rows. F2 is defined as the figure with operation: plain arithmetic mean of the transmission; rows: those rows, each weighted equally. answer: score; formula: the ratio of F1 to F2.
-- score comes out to 0.965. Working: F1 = 258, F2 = 267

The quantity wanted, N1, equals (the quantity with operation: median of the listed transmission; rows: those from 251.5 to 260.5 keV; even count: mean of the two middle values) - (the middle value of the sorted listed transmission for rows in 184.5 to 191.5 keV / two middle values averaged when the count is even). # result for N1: 51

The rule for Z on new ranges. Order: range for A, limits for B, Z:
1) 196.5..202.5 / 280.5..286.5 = -8.17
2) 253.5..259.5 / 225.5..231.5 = -8.35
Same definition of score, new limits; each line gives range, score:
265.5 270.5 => 0.994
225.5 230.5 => 0.964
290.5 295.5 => 0.983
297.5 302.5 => 0.964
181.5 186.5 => 0.989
